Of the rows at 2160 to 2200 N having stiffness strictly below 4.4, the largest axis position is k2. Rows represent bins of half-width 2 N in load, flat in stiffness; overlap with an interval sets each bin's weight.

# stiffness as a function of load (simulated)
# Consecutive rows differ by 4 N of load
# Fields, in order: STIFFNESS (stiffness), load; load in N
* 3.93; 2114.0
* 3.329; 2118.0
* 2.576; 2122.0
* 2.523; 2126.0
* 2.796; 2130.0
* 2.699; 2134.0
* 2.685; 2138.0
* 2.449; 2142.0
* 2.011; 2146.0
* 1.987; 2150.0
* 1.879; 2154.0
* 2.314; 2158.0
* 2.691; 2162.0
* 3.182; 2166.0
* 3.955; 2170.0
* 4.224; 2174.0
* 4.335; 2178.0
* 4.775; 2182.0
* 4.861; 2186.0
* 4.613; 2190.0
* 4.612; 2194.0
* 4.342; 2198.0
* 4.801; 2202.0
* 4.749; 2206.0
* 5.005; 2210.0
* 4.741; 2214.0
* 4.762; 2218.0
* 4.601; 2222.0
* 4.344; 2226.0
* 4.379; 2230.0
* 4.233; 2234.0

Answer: 2198.0 N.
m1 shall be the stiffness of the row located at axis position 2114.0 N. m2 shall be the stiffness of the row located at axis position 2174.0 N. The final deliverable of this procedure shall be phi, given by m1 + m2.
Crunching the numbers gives 8.2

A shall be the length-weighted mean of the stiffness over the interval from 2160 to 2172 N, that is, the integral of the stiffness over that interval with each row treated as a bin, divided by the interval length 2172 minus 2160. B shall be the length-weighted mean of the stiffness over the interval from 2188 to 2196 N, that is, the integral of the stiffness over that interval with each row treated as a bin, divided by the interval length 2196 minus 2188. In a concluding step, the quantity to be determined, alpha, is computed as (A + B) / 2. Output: 3.9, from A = 3.3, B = 4.6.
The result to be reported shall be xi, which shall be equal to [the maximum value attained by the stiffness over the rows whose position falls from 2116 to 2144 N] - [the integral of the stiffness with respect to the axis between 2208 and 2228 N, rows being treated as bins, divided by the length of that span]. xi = -1.4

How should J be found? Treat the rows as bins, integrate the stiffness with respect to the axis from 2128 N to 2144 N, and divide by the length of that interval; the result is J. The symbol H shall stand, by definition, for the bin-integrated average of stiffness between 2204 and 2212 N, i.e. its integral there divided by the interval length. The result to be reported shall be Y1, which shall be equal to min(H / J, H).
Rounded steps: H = 4.9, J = 2.7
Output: 1.8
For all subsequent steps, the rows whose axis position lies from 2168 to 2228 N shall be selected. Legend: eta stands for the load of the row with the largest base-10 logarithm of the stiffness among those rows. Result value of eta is 2210.0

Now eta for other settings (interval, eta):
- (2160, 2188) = 2186.0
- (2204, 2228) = 2210.0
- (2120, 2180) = 2178.0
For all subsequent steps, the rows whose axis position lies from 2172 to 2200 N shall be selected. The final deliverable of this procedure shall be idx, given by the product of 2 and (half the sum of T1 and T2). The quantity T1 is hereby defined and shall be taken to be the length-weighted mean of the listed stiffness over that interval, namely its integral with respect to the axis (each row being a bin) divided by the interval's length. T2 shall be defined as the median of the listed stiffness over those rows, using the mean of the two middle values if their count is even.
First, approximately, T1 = 4.5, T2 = 4.6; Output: 9.1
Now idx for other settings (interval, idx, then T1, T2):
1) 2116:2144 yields 5.4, 2.7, 2.7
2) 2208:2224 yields 9.5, 4.8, 4.8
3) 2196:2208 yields 9.4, 4.6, 4.7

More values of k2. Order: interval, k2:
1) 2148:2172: 2170.0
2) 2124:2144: 2142.0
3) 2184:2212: 2198.0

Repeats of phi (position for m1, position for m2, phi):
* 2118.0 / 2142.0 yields 5.8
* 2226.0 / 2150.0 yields 6.3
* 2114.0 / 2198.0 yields 8.3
